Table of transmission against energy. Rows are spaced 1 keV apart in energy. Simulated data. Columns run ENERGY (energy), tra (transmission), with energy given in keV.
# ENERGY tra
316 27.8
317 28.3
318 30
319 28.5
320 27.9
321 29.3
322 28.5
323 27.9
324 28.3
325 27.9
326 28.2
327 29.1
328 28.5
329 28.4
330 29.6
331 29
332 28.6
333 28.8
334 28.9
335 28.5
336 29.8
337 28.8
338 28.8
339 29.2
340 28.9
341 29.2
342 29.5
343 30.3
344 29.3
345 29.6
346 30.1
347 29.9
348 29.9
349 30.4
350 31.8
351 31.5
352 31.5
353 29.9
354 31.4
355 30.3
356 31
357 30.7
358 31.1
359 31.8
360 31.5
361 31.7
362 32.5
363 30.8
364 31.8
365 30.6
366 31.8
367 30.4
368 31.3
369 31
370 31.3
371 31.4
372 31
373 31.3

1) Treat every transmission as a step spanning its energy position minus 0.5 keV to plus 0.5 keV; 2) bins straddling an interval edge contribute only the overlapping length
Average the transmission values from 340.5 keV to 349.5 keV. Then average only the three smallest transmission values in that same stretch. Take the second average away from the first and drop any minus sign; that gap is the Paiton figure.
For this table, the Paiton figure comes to 0.467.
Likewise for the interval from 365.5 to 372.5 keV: 0.371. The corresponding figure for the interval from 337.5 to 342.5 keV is 0.153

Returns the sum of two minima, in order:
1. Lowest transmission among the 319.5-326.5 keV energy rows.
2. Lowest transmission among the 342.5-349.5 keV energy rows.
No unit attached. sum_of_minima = 57.2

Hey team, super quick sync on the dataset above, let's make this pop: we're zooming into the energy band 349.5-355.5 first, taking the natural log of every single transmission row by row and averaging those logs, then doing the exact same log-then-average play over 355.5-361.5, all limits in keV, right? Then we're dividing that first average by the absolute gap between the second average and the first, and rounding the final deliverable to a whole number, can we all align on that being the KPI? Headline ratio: 448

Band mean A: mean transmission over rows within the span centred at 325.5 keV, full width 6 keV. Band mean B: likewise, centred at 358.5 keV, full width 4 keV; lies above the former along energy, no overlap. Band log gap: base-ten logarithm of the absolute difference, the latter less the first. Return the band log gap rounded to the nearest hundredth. 0.47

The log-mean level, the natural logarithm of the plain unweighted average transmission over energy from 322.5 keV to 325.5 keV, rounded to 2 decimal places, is 3.33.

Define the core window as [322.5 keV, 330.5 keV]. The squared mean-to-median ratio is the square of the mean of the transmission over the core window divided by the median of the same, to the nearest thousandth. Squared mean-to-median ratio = 1.010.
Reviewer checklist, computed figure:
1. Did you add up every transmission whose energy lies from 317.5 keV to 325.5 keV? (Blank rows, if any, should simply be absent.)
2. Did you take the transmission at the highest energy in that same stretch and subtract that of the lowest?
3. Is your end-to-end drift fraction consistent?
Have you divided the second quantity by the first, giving -0.009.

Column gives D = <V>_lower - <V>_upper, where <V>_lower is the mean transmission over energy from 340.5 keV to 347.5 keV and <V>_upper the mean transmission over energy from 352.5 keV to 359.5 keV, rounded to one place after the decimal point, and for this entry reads -1.2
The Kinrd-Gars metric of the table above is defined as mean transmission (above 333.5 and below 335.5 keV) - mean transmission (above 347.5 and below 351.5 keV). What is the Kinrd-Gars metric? -2.2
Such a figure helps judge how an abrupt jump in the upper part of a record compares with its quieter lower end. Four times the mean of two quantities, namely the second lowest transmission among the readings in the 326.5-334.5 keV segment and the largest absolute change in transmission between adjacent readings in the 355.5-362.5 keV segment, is 58.6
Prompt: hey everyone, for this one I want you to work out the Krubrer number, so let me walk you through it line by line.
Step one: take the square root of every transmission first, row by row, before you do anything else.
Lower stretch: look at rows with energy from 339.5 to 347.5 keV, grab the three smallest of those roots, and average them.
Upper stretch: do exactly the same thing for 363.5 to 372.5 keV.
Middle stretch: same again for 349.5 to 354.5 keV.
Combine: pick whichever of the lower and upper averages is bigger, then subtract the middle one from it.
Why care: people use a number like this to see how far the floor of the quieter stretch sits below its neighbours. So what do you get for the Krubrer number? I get -0.02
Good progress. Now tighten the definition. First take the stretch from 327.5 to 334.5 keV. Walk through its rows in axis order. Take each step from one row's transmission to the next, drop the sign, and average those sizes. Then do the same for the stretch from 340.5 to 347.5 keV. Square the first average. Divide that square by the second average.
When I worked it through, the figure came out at 0.36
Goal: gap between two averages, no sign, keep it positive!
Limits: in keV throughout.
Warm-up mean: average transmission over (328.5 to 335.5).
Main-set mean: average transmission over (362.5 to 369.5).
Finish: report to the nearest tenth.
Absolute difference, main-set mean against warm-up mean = 2.3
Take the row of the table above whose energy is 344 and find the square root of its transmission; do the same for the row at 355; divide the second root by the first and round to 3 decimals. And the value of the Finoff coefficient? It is 1.017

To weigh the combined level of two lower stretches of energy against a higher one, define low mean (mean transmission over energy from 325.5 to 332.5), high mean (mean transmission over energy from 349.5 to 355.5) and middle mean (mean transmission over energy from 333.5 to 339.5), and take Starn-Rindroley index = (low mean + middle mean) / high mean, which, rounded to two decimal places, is 1.86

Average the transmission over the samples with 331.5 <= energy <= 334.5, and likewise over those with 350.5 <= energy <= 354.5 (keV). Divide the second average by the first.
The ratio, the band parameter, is 1.080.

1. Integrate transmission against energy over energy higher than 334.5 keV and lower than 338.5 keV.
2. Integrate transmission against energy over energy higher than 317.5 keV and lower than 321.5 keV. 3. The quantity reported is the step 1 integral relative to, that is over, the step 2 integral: 1.00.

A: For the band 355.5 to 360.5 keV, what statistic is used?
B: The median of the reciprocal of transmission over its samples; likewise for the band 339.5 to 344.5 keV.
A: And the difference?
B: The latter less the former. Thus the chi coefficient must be 0.0020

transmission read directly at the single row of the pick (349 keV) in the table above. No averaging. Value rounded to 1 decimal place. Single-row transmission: 30.4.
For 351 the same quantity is 31.5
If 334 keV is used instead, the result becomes 28.9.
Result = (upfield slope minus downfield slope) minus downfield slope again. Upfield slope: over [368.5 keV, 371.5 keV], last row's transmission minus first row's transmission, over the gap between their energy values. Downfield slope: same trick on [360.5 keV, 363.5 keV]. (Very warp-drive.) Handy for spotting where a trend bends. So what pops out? 1.1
